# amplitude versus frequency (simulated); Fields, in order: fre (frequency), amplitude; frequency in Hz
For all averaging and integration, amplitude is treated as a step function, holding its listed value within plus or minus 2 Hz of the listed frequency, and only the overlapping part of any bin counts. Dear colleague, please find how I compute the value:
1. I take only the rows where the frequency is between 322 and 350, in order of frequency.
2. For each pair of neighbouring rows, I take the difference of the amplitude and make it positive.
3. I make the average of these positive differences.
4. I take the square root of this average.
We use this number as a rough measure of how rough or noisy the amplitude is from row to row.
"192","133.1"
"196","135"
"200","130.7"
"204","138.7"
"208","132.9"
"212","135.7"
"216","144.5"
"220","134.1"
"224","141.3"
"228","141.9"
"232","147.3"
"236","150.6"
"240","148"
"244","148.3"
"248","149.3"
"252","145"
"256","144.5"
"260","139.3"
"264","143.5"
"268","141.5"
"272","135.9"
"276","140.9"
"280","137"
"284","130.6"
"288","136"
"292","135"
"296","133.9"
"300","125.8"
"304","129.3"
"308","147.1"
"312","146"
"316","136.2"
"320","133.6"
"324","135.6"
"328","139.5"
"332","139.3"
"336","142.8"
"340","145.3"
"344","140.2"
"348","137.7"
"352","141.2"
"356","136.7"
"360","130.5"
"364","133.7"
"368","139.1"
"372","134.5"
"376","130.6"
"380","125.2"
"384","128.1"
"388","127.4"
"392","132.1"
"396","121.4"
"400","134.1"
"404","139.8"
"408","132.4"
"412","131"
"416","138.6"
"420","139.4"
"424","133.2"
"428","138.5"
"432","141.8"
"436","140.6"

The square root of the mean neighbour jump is 1.7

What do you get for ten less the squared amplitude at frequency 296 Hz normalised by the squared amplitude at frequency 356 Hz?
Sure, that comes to 9.04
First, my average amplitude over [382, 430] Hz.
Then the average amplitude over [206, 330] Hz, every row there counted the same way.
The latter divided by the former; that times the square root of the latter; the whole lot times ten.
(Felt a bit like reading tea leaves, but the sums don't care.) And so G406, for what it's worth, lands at 124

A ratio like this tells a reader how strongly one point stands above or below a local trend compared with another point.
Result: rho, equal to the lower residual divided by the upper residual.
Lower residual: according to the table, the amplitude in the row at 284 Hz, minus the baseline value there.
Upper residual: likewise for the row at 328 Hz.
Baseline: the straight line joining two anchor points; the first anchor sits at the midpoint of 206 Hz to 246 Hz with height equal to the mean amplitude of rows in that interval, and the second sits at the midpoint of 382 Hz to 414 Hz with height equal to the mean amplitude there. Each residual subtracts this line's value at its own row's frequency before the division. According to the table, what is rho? -2.00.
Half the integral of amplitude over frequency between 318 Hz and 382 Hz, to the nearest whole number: 4371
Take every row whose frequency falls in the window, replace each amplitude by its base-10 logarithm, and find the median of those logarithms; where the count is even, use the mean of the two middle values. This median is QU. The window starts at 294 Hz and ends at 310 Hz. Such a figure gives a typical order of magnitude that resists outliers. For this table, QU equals 2.12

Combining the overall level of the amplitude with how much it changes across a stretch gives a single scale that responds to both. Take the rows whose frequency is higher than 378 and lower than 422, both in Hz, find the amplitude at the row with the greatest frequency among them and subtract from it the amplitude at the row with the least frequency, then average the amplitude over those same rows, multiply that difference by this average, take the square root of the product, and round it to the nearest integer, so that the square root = 43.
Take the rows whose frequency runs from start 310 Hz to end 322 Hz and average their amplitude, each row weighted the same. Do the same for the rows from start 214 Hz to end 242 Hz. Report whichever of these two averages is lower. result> 139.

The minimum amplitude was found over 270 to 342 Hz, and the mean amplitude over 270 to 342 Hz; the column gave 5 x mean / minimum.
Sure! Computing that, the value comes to 5.45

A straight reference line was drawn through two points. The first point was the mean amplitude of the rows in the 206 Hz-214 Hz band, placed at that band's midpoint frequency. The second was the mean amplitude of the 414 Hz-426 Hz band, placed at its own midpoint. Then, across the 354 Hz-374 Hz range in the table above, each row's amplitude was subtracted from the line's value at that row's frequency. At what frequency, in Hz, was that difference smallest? 368 Hz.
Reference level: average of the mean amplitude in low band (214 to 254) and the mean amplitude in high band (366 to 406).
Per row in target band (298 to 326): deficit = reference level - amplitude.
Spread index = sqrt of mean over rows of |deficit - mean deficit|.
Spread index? 2.43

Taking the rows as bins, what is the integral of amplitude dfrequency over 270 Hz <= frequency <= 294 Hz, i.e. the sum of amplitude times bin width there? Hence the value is 3262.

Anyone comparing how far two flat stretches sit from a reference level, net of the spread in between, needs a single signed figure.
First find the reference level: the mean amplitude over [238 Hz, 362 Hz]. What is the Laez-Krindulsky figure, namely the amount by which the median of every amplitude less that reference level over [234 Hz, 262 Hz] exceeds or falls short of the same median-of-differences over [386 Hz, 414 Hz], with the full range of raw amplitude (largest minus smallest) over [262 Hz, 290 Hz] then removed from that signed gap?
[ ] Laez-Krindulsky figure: 3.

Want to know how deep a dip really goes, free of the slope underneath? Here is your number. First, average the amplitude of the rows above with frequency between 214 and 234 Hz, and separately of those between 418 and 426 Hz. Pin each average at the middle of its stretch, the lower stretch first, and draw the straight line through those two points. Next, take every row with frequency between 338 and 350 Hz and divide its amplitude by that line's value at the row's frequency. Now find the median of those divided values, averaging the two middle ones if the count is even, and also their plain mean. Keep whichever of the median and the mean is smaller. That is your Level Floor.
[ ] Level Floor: 1.01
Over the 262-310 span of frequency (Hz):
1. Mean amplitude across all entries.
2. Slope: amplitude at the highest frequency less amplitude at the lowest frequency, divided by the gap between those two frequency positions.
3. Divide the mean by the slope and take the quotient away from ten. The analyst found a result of -1657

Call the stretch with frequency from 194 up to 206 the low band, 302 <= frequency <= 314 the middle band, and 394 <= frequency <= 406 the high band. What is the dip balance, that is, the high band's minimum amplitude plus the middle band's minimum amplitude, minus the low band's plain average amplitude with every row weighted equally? 116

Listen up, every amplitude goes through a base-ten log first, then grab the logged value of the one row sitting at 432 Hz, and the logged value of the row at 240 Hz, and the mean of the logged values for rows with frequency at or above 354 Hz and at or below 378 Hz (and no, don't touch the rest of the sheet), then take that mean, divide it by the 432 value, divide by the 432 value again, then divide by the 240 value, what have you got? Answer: 0.212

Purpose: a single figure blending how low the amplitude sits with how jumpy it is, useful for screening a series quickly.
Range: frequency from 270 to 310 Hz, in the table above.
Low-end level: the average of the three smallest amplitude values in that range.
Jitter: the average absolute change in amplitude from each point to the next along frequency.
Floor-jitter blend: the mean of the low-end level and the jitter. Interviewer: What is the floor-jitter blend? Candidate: 67.2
